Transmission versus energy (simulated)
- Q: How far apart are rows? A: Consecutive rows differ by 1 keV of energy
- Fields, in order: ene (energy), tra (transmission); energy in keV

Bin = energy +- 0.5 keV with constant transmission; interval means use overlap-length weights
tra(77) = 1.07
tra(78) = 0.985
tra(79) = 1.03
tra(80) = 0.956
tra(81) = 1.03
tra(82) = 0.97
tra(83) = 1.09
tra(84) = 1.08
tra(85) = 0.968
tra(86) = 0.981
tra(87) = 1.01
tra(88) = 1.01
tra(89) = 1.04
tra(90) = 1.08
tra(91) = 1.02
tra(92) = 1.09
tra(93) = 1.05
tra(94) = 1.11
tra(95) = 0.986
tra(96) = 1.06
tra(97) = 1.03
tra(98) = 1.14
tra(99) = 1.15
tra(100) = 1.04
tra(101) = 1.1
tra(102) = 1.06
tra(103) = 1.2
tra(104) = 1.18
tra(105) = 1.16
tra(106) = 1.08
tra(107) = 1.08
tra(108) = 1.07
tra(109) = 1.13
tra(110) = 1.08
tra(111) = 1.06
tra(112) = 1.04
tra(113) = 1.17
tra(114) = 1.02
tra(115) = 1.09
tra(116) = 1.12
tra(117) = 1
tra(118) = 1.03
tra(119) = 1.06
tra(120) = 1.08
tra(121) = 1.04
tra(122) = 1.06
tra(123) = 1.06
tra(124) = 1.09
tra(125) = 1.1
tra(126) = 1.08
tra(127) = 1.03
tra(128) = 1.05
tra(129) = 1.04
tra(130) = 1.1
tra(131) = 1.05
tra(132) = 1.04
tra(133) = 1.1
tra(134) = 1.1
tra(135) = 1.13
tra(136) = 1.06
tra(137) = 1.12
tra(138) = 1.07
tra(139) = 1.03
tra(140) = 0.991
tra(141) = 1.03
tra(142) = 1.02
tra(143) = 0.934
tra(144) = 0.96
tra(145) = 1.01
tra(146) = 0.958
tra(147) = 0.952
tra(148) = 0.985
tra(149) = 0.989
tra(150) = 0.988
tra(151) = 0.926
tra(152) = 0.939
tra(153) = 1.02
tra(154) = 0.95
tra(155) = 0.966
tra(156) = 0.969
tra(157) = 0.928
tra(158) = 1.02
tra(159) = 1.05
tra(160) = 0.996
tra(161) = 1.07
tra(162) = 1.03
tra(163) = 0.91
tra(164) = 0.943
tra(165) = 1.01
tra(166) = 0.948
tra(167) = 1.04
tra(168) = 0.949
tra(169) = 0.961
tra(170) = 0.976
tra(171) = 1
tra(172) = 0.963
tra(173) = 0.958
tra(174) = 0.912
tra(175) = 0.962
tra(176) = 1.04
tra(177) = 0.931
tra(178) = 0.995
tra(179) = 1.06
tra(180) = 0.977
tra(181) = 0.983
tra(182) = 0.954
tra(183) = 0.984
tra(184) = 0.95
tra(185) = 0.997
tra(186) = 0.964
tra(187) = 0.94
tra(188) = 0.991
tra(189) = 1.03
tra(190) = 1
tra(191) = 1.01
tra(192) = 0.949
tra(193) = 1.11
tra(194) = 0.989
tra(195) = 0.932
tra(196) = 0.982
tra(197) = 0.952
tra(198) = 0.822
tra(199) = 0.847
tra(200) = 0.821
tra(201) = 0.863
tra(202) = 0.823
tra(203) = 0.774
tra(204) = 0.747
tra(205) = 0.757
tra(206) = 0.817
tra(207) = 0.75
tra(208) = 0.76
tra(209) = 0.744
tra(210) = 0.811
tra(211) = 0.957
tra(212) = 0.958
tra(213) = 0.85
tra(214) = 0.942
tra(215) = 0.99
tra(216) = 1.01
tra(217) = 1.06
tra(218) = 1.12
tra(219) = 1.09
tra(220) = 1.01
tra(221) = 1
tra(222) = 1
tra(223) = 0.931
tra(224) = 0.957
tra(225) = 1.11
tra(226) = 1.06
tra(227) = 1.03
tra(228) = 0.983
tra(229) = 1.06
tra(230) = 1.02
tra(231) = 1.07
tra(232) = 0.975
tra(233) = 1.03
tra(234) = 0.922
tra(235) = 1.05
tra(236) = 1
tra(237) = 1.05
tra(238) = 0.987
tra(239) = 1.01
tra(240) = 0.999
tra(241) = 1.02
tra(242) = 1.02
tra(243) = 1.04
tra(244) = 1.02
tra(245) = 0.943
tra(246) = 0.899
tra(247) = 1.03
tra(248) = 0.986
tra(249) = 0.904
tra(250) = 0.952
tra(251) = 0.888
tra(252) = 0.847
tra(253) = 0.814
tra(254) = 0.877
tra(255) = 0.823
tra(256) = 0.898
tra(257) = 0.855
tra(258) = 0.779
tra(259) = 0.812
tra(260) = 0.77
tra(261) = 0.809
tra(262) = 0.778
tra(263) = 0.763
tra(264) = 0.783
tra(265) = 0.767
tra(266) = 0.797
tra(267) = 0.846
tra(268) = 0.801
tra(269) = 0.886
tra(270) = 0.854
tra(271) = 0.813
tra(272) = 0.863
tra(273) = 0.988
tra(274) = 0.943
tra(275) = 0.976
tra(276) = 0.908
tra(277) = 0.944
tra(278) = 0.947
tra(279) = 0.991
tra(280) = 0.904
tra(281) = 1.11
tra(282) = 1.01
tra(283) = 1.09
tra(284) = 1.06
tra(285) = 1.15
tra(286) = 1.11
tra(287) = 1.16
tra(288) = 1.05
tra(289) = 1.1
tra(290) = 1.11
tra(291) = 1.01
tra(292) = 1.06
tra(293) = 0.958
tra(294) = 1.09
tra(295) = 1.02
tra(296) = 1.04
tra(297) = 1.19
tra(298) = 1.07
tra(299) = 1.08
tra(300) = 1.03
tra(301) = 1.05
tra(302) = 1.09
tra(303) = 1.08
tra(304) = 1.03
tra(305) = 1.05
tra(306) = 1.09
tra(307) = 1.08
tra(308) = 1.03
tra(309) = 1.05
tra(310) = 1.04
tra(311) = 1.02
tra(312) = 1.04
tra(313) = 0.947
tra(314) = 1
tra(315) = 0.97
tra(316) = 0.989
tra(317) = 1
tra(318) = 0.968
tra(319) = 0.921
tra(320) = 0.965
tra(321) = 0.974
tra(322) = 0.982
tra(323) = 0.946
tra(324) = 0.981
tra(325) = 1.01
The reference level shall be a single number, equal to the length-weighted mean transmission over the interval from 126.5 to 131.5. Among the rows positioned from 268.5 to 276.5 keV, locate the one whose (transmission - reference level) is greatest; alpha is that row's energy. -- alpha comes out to 273 keV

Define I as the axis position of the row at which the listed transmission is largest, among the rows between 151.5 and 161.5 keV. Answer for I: 161 keV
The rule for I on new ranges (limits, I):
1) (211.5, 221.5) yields 218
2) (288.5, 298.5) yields 297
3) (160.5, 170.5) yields 161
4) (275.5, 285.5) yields 285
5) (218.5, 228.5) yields 225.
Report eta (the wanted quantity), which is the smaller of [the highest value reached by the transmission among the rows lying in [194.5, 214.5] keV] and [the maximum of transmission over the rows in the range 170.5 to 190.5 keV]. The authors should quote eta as 0.98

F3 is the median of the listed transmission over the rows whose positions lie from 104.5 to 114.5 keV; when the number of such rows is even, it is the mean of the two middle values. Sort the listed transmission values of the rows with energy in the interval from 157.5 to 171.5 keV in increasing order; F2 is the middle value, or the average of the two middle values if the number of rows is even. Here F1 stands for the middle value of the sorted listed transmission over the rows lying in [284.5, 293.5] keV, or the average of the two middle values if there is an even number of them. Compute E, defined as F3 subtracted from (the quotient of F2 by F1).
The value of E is -0.17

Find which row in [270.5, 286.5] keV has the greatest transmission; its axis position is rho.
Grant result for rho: 285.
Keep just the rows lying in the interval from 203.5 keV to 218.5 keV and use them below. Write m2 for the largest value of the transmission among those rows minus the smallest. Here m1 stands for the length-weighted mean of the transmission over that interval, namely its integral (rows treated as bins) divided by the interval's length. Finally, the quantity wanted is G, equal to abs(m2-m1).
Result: 0.51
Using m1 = 0.88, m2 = 0.38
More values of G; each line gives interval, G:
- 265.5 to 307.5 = 0.62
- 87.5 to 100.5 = 0.90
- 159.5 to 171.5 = 0.83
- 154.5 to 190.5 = 0.82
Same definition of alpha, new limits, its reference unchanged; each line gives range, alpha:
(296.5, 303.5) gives 297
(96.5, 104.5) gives 103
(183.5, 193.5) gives 193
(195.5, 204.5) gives 196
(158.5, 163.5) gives 161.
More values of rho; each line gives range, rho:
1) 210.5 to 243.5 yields 218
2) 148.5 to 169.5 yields 161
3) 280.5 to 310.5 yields 297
